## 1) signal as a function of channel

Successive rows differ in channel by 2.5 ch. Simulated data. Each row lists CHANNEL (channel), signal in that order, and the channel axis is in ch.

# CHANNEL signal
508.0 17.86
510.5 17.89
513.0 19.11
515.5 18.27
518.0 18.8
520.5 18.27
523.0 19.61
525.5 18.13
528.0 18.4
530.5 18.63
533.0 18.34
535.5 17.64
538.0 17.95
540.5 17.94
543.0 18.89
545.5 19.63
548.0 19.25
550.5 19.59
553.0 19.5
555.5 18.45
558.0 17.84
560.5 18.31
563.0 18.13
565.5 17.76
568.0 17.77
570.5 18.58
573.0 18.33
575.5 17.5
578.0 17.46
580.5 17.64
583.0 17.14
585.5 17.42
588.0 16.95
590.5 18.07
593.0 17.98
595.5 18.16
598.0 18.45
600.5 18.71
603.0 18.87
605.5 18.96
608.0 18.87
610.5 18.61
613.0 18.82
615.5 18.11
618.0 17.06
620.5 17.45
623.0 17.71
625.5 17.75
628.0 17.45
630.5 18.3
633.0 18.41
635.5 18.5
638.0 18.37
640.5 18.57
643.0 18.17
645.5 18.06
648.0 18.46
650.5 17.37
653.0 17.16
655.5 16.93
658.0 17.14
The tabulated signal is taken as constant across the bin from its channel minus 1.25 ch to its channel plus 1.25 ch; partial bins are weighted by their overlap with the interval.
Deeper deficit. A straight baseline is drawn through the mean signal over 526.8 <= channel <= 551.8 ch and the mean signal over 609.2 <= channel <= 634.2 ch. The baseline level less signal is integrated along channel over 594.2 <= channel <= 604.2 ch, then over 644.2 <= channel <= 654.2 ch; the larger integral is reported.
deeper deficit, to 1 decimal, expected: -0.2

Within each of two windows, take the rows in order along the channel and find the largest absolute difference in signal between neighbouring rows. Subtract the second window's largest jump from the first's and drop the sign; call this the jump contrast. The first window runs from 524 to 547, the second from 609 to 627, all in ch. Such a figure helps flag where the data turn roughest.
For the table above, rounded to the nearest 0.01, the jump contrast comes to 0.10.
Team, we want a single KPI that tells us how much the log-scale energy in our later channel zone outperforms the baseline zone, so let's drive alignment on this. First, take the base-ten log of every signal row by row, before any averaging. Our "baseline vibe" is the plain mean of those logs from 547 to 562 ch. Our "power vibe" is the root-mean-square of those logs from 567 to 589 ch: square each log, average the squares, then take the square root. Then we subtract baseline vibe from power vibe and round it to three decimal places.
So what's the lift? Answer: -0.028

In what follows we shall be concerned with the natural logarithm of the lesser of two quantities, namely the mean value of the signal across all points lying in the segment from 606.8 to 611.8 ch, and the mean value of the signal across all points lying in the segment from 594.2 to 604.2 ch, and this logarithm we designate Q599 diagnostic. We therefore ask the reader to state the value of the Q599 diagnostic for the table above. 2.920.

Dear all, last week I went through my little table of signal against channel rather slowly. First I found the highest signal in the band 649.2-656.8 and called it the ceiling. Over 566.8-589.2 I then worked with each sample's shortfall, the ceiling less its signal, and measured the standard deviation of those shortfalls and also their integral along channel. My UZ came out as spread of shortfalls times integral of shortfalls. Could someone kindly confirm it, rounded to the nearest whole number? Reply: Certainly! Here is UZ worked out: -3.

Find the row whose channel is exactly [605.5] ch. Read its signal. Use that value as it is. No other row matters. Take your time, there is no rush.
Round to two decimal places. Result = 18.96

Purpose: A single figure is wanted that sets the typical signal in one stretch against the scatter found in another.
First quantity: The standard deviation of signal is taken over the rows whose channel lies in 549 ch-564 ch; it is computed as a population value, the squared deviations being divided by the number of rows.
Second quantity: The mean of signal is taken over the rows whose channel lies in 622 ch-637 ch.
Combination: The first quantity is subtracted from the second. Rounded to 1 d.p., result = 17.4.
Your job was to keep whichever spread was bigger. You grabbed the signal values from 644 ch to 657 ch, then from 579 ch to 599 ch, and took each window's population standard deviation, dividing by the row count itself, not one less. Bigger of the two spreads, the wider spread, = 0.57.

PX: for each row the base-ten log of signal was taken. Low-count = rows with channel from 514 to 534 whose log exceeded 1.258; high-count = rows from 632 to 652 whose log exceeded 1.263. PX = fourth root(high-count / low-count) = 0.89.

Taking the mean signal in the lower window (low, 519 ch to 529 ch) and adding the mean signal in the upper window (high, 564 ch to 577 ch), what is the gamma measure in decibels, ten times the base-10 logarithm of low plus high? 15.63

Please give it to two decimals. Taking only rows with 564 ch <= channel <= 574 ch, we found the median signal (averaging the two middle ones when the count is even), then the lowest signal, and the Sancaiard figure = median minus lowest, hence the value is 0.29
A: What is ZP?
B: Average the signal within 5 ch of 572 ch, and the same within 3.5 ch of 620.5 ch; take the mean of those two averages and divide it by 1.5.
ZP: 11.8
